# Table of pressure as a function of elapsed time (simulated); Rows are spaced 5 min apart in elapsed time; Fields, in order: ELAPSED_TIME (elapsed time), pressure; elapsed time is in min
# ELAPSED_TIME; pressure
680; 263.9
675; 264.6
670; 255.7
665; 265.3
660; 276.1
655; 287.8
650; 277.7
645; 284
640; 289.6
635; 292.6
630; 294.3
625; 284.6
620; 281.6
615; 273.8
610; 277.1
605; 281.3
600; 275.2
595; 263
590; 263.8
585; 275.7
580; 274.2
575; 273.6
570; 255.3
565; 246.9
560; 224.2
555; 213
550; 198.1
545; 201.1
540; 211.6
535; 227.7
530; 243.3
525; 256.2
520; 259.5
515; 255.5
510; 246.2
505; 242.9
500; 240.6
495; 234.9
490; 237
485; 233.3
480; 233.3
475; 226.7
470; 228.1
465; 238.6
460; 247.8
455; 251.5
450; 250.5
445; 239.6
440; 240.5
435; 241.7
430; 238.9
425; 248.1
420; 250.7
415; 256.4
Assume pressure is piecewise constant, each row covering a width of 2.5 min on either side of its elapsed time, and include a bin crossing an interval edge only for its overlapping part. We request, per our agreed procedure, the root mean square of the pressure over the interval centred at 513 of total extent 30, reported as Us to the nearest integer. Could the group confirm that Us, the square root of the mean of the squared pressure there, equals 250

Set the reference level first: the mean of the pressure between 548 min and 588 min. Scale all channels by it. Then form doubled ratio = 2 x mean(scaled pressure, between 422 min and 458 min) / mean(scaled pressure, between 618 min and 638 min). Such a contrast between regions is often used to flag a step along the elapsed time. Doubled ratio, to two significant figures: 1.7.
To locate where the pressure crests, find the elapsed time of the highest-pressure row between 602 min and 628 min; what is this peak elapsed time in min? 625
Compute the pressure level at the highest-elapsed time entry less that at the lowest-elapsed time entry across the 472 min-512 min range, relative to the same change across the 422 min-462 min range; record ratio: -65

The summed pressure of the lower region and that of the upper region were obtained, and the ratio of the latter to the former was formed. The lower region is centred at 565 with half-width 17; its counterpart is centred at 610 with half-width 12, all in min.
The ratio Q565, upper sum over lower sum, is 0.8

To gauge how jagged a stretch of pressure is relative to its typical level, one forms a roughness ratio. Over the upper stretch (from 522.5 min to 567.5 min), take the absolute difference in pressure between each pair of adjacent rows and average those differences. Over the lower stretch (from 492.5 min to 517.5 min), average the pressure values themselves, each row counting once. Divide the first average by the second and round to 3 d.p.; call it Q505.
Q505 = 0.055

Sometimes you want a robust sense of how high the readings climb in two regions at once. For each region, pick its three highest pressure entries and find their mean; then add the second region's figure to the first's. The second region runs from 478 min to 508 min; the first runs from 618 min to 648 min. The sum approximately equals 532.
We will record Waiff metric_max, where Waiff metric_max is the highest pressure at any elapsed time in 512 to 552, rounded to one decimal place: 259.5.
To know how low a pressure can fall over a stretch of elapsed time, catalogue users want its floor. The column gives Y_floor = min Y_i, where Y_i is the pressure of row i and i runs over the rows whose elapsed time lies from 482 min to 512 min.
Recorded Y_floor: 233.3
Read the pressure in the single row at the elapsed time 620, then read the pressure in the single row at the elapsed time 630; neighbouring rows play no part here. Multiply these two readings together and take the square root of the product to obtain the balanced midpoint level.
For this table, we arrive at 288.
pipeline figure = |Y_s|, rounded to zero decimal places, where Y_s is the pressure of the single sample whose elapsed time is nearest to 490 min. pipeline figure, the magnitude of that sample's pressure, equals 237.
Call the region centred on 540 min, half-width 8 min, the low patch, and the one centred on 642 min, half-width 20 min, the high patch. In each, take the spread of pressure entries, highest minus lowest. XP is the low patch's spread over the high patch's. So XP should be 1.5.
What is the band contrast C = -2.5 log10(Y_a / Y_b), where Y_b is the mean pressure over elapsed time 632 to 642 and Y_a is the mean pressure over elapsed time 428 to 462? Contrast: 0.19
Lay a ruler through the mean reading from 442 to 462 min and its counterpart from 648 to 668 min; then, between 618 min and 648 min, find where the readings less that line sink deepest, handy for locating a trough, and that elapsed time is 645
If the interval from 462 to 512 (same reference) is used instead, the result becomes 475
